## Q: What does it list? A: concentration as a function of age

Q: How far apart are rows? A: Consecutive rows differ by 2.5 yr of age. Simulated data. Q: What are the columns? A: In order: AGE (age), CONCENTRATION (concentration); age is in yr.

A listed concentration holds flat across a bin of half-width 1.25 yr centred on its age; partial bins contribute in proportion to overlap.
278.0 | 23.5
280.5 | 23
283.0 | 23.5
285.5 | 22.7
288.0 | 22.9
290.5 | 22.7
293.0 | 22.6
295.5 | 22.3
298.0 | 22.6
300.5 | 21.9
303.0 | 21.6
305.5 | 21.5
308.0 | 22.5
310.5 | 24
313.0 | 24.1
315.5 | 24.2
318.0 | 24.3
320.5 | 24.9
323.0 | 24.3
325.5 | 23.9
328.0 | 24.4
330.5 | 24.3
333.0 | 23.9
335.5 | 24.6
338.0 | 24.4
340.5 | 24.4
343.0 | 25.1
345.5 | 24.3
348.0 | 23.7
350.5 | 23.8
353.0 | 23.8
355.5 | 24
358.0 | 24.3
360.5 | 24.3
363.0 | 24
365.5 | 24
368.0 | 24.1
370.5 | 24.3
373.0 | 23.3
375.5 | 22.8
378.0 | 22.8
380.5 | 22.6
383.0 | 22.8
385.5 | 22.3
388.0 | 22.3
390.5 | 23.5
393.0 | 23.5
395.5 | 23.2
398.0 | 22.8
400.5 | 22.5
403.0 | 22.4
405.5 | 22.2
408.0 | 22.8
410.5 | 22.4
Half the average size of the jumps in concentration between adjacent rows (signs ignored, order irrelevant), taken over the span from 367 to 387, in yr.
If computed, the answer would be 0.186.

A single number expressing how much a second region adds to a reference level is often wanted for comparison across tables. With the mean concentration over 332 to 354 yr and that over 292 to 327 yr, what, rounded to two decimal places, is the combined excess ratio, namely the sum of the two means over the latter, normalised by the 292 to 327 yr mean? 2.04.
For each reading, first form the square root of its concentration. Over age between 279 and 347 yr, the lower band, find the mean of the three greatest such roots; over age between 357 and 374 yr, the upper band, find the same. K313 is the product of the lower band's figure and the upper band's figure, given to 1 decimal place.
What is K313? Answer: 24.6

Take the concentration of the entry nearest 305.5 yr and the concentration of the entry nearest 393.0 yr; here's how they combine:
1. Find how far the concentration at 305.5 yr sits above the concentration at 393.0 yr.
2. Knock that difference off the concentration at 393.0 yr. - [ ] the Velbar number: 25.5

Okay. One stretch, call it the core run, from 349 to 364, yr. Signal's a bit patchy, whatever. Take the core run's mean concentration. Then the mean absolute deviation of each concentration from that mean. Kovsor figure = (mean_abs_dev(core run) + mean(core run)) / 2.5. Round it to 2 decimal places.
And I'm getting 9.68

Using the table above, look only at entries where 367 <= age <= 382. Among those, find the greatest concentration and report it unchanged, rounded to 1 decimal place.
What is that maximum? 24.3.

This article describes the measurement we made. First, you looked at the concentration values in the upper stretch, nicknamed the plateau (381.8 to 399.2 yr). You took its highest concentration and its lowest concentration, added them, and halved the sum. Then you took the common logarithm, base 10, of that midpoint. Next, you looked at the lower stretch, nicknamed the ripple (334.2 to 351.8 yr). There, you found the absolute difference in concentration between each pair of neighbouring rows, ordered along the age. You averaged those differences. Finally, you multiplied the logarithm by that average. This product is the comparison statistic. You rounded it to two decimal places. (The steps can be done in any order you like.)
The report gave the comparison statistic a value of 0.54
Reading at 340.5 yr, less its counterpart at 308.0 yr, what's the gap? 1.9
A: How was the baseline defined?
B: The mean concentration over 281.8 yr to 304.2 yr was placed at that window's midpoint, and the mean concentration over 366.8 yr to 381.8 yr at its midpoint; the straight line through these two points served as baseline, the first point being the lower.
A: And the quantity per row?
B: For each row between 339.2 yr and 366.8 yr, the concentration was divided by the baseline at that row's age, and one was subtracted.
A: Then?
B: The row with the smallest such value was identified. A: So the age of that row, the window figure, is 348.0 yr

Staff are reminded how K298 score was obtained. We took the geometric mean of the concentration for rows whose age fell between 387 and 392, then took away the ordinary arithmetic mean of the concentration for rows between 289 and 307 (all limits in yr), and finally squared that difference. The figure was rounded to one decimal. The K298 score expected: 0.5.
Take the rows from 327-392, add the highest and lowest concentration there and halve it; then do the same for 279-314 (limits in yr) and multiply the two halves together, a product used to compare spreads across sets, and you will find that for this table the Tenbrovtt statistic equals 540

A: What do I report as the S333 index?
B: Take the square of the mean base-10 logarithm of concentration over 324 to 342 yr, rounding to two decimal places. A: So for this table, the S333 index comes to 1.92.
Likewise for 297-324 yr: 1.87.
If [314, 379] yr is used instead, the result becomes 1.91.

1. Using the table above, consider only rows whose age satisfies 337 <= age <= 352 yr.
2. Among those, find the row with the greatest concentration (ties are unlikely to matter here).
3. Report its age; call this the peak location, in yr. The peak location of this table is 343.0 yr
